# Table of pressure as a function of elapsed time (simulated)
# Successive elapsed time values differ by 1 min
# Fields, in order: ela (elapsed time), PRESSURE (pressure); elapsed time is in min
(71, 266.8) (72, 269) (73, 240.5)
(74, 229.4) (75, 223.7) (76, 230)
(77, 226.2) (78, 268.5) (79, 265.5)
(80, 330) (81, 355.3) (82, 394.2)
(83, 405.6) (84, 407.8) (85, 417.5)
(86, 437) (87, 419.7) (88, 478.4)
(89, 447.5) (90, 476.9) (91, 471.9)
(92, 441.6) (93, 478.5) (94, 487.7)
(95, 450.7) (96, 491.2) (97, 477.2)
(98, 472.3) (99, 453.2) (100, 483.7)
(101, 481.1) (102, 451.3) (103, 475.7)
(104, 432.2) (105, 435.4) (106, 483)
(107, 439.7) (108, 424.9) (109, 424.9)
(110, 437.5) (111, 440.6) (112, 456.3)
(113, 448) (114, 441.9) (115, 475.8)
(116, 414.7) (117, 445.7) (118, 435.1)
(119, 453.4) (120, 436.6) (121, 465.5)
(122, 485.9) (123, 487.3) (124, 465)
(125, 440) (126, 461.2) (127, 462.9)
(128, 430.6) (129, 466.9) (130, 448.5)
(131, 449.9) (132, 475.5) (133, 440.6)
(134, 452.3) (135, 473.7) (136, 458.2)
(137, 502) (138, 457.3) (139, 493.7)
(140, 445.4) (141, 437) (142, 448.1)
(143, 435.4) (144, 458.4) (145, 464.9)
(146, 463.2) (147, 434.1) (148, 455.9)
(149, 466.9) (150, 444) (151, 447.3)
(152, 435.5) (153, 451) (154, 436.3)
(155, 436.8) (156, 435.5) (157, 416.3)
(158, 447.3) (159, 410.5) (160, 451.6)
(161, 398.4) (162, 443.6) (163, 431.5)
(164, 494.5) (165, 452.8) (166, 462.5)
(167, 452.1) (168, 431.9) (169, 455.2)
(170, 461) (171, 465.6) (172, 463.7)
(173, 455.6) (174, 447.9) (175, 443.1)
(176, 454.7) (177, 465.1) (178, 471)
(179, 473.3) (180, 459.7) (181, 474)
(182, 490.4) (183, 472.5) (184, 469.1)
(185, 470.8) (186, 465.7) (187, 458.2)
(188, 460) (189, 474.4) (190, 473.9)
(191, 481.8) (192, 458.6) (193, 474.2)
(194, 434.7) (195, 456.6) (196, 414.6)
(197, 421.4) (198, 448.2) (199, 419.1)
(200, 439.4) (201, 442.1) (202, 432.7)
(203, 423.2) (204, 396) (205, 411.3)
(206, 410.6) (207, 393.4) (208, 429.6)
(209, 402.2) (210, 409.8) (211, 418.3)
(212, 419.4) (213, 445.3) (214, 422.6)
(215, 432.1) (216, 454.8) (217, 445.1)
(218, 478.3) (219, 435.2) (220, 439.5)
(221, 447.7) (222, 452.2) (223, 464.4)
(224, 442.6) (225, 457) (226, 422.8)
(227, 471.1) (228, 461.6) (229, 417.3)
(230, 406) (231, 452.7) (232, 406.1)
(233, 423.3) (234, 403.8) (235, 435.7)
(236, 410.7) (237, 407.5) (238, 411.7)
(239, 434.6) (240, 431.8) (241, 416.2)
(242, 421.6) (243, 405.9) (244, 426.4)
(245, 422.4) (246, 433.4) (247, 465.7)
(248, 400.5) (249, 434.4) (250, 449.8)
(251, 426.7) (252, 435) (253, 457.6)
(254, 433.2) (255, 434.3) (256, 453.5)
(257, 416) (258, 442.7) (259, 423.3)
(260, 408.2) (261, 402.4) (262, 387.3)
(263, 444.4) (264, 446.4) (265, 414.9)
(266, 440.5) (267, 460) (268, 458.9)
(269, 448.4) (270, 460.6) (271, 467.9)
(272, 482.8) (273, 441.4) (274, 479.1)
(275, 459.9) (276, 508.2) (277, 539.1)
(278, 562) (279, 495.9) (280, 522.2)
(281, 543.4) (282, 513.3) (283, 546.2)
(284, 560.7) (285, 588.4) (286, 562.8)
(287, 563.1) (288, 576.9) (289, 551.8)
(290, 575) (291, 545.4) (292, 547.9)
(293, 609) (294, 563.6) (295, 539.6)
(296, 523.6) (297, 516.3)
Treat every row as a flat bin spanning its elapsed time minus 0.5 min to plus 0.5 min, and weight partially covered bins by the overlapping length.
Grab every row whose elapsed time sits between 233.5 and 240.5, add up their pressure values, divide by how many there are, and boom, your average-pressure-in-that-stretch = 419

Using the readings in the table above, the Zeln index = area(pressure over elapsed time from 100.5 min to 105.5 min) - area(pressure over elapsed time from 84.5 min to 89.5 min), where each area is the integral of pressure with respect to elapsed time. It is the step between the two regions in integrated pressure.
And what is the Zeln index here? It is 76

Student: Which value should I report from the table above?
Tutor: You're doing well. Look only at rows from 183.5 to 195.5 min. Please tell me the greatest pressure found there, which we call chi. 481.8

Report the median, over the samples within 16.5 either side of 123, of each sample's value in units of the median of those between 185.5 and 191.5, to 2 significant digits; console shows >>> 0.96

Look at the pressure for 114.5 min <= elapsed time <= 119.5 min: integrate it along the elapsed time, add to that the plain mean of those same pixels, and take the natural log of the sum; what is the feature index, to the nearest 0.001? 7.890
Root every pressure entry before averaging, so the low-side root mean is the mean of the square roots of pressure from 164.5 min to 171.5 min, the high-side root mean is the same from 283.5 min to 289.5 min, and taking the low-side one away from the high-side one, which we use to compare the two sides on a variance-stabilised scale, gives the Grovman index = 2.5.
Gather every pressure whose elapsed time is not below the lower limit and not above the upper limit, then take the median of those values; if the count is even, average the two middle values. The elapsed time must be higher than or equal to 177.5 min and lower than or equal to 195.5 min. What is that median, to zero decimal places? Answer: 471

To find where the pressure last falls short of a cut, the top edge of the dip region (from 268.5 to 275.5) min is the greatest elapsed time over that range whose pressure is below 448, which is 273 min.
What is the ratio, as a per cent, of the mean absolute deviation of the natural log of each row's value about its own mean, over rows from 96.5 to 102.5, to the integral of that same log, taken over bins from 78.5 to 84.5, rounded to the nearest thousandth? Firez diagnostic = 0.071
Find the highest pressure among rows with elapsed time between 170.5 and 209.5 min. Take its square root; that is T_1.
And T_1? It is 22.1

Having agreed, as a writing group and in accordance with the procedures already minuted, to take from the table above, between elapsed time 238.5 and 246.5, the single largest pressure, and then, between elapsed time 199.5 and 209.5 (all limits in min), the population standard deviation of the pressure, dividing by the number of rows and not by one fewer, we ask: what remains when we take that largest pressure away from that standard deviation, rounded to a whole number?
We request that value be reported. -418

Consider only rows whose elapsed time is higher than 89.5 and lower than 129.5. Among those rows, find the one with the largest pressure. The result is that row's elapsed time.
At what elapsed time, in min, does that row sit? 96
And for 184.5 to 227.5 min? 191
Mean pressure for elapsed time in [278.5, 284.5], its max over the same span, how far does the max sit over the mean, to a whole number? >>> 30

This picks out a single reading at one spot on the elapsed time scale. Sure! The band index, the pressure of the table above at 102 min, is 451.3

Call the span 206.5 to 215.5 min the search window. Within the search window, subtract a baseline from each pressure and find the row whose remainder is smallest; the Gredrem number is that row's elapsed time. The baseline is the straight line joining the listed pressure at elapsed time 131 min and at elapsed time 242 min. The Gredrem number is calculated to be 207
